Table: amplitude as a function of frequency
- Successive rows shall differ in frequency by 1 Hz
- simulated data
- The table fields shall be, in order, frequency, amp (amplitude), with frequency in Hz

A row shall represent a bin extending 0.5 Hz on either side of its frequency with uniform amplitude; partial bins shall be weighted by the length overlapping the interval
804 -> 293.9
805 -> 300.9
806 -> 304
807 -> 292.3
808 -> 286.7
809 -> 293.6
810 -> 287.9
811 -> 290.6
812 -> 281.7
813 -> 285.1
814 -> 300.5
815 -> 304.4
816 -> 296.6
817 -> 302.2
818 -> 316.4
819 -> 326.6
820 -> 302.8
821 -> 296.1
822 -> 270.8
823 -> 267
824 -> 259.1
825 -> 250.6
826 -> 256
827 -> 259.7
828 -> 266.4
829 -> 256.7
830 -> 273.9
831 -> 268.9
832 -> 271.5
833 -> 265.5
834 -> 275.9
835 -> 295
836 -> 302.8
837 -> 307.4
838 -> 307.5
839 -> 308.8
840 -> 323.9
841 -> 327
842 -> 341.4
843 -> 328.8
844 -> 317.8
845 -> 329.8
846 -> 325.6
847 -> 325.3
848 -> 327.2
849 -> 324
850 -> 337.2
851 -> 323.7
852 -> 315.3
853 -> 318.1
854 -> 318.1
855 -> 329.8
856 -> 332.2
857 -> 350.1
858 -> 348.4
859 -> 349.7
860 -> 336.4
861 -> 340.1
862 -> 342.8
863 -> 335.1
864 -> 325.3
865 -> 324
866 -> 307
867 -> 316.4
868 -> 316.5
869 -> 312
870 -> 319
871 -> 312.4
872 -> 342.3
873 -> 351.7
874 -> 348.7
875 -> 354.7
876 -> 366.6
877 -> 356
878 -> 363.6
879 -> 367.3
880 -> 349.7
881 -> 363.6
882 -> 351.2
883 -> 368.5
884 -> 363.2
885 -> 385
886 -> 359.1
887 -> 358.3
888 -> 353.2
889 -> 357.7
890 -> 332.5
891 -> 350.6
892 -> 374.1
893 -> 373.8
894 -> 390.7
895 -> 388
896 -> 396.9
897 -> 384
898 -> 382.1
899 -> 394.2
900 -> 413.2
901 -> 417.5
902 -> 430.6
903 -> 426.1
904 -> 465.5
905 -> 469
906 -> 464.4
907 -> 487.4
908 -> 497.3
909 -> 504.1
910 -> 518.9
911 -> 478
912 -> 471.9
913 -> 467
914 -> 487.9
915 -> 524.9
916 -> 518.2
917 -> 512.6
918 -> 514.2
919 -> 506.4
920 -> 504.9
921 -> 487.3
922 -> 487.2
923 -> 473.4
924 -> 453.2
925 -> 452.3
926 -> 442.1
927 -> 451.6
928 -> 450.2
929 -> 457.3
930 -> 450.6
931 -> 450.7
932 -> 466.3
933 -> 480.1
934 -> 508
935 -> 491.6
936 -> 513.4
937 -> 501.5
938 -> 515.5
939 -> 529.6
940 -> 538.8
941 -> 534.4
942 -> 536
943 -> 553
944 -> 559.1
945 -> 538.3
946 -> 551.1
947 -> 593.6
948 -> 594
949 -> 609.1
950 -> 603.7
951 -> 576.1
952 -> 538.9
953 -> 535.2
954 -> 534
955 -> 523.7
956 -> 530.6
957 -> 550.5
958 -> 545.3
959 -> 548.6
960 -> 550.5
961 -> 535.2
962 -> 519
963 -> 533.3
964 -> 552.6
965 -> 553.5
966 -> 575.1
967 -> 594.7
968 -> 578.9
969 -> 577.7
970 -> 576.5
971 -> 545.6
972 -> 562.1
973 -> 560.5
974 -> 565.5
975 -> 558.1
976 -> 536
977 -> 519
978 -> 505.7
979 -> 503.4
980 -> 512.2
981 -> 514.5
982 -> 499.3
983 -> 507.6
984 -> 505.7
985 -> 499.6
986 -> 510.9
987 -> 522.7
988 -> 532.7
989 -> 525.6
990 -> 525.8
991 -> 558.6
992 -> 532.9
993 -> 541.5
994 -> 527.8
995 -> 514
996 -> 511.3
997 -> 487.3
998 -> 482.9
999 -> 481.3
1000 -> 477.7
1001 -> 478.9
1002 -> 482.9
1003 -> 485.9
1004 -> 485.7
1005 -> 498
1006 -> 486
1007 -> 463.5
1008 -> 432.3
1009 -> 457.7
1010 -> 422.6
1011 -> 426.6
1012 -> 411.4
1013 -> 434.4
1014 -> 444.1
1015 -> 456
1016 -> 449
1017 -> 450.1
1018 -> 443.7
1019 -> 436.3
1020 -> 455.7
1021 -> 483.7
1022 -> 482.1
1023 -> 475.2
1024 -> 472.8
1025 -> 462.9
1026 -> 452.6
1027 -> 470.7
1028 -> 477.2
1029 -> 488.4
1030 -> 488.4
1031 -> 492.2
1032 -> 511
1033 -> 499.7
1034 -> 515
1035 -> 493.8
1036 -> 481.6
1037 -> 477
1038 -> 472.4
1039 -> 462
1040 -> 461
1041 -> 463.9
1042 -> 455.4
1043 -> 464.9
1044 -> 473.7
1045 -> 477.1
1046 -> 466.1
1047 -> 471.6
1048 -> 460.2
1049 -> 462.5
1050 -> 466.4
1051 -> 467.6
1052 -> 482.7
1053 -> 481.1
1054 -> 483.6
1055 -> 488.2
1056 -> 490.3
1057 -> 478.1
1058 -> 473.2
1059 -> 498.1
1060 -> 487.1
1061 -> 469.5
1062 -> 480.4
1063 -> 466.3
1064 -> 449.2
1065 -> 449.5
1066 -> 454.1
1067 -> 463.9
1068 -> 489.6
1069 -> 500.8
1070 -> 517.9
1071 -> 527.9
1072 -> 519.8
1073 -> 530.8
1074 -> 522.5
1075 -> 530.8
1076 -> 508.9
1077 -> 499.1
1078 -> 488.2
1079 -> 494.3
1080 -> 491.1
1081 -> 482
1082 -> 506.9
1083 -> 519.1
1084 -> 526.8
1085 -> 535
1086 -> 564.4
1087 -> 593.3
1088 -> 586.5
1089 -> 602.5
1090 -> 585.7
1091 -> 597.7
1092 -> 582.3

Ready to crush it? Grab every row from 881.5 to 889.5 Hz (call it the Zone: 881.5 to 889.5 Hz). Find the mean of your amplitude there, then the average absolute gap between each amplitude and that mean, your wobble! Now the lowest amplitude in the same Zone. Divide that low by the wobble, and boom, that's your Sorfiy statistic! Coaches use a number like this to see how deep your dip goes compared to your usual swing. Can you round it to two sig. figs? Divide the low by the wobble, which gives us 46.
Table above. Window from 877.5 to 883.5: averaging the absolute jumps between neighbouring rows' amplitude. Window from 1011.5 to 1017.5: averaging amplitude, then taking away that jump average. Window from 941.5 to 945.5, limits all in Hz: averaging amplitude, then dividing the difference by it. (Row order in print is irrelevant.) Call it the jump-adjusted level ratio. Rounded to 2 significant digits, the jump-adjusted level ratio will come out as 0.78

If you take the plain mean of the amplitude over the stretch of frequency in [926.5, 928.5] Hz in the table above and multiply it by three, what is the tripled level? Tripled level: 1353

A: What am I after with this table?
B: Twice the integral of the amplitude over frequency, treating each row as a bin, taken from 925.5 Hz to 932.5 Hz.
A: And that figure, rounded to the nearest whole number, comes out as 6338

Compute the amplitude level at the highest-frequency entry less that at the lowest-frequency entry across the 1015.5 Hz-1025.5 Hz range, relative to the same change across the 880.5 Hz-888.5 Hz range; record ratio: -1.3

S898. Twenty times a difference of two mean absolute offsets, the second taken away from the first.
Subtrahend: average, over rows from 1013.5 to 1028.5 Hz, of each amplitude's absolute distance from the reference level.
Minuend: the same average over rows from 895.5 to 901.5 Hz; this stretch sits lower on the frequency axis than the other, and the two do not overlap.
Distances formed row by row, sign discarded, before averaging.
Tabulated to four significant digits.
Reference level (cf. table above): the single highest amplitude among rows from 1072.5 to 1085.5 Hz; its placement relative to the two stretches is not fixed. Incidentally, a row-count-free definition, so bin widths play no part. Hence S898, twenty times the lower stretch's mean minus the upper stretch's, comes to 1256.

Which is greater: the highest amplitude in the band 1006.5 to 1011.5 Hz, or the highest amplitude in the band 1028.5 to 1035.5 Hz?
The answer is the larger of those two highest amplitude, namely 515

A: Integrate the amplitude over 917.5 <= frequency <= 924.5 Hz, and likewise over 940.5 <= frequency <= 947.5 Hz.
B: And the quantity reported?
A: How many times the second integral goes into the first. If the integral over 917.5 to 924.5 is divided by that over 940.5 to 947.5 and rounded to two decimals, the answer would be 0.89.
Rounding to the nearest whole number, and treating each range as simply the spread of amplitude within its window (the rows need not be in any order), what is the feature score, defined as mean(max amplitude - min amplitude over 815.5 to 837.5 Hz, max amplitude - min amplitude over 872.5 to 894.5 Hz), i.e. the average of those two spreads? 67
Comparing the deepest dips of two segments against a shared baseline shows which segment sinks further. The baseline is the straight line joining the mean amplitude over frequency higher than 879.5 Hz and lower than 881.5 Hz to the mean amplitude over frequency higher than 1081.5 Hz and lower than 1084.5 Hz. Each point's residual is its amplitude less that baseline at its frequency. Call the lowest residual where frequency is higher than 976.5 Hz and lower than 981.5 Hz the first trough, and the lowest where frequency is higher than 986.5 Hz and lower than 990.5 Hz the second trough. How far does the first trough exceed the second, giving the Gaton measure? -13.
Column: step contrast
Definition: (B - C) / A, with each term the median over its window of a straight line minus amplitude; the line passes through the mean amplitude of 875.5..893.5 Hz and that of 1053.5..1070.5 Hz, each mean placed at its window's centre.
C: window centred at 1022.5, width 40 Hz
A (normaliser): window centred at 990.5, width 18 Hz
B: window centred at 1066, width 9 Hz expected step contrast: -0.3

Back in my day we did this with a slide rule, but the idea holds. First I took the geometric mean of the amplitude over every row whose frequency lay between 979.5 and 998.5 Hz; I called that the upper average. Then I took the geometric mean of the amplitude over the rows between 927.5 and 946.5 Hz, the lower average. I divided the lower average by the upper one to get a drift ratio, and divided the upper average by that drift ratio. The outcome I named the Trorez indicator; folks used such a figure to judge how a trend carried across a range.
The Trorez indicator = 527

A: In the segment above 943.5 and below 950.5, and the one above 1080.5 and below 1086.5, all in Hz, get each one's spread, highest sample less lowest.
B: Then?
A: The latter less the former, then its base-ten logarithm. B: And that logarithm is 1.06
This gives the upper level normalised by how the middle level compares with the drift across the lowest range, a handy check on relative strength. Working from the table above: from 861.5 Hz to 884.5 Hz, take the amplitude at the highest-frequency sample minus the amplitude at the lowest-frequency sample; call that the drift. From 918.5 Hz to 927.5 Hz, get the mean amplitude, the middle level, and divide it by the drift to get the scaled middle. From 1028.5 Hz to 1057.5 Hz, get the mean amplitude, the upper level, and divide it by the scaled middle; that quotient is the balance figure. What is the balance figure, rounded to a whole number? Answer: 21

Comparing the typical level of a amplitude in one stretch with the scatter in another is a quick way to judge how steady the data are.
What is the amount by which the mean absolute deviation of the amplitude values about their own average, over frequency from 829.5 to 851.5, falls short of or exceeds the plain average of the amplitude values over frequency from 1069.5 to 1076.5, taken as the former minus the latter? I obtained -503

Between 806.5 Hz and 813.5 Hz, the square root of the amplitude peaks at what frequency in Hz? 809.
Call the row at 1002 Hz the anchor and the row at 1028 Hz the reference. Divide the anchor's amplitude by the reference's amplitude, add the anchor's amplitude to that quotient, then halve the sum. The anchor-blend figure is 242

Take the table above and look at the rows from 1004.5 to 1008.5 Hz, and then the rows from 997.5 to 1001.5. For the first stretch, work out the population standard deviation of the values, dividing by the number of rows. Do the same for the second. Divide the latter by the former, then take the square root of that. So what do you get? 0.28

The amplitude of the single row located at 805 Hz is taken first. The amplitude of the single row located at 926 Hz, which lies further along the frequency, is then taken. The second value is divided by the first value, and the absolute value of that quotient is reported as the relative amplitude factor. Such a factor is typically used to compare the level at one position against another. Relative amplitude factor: 1.47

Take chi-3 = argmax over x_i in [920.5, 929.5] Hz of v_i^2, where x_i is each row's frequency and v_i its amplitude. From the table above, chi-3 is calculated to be 921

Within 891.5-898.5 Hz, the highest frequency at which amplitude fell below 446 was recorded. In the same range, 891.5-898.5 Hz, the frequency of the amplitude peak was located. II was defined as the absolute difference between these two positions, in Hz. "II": 2 Hz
